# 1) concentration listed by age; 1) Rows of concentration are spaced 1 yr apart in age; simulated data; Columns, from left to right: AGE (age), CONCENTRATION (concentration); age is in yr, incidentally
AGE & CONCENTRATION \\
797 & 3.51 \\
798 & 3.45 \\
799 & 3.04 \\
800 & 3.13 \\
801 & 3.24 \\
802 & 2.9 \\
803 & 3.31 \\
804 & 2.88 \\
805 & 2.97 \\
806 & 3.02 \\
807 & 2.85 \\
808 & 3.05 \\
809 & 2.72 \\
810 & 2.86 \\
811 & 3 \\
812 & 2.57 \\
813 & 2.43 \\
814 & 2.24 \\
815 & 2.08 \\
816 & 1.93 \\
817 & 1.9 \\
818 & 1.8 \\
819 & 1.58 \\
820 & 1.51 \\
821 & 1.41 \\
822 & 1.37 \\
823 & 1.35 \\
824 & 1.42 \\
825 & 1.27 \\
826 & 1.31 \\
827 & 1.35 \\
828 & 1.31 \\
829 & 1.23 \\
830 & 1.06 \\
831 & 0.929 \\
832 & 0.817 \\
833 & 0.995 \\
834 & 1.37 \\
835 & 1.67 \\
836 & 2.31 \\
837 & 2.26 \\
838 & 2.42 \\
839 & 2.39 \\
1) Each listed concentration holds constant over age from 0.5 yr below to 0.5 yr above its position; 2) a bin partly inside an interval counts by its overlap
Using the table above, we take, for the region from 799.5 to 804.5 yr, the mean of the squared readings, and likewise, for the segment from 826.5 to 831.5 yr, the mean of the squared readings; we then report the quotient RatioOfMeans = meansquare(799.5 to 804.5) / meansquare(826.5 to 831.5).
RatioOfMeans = 6.8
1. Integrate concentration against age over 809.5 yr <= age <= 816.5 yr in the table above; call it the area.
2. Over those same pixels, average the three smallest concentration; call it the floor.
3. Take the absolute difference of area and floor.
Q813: 15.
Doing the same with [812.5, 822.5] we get 17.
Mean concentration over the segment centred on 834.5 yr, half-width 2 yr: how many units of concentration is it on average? 1.59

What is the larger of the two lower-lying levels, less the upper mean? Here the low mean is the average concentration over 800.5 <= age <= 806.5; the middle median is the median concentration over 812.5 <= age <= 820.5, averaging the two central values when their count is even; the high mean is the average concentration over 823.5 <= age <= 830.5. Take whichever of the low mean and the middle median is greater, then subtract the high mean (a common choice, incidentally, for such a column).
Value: 1.77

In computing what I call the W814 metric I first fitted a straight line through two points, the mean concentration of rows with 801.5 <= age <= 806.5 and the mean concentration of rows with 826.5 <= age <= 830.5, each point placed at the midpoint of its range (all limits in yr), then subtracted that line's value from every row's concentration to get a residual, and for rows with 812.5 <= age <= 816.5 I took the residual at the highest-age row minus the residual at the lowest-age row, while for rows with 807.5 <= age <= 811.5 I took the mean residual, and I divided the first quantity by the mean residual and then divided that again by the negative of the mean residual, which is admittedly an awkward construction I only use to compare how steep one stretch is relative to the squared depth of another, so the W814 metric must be 3.3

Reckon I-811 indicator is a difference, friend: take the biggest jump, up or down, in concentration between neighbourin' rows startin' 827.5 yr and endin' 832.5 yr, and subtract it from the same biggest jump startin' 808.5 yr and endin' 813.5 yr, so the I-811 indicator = 0.26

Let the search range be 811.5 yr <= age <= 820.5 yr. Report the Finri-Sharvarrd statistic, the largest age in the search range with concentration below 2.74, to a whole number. 820 yr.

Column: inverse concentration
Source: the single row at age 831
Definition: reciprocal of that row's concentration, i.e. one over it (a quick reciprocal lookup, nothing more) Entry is 1.1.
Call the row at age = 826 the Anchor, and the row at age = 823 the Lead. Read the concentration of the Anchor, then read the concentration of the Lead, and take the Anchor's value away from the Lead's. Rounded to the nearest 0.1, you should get 0.0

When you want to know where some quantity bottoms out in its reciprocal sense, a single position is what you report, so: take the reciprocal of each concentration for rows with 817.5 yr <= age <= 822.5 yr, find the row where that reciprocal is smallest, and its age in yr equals 818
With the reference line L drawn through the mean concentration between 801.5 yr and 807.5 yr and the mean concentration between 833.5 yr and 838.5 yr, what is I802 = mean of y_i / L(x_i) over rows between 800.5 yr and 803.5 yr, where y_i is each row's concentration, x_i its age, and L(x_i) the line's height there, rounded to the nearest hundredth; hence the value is 1.03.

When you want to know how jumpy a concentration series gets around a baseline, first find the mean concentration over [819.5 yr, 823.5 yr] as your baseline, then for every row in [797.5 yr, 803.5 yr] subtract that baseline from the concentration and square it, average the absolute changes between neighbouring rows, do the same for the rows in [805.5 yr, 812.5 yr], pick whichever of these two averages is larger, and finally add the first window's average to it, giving 1.9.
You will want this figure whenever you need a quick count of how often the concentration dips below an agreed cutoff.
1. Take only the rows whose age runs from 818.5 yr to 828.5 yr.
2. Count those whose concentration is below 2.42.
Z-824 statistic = 10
